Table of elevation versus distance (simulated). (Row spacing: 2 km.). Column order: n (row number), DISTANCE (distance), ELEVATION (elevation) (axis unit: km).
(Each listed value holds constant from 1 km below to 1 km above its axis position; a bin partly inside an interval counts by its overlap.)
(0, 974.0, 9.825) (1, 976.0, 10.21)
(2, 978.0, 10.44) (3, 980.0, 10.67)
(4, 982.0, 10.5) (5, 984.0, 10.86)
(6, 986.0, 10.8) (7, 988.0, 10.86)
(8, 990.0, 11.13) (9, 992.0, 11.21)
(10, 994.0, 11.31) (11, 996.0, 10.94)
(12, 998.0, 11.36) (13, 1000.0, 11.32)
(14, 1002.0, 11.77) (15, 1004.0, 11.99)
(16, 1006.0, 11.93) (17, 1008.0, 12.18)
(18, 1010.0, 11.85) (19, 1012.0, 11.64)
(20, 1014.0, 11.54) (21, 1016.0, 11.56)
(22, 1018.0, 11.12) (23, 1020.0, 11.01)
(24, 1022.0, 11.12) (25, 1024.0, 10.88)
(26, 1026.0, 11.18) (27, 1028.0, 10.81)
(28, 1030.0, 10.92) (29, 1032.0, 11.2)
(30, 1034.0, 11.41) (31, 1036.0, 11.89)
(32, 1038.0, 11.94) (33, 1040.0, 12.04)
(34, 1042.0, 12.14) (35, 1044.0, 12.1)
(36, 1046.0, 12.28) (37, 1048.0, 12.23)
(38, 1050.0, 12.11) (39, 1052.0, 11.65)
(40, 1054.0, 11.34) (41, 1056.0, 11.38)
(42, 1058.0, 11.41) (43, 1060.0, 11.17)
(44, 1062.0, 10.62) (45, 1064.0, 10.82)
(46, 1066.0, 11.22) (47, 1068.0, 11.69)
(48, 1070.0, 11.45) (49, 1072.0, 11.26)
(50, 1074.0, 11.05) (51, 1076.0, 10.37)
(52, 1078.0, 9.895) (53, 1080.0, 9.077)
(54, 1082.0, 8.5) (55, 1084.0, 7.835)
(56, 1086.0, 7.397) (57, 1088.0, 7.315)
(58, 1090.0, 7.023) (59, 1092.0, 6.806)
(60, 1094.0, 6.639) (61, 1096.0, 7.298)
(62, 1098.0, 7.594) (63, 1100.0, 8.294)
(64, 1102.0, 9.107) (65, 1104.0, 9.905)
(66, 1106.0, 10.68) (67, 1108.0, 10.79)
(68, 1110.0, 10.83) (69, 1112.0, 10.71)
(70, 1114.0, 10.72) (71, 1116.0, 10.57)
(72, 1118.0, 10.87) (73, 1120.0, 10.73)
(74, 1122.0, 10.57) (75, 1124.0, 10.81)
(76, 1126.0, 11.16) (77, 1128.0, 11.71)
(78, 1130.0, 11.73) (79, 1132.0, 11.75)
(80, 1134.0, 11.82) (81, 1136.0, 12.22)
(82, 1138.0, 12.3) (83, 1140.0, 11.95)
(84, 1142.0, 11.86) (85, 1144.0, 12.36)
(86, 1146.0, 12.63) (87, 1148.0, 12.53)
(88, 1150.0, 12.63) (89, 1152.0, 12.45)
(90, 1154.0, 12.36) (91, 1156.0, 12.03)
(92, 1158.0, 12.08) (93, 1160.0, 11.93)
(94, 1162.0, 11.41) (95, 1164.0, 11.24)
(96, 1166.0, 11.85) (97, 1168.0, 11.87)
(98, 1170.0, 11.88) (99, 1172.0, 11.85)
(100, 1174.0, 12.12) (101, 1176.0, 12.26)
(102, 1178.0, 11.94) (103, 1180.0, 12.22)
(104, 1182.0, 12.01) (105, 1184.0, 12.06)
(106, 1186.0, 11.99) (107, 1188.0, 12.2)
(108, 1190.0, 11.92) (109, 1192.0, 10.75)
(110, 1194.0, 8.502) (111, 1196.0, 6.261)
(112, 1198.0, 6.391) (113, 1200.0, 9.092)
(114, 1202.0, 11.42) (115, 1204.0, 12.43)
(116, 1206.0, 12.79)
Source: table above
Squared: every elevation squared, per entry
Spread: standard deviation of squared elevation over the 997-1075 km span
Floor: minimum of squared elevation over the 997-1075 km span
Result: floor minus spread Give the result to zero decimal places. 102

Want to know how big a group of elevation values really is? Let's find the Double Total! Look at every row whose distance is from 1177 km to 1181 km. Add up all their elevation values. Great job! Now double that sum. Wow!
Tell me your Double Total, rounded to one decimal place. 48.3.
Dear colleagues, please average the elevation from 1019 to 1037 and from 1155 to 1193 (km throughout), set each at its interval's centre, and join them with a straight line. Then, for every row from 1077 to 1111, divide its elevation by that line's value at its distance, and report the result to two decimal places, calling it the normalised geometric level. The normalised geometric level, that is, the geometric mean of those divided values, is 0.73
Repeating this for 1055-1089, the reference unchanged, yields 0.88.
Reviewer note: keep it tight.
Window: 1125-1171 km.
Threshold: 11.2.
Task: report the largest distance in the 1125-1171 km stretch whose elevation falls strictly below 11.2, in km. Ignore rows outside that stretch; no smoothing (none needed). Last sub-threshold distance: 1126.0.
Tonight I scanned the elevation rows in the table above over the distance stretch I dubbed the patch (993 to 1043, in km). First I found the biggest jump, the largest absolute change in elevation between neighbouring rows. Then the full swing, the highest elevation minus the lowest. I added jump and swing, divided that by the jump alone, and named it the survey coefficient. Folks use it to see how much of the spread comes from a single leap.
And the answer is 3.9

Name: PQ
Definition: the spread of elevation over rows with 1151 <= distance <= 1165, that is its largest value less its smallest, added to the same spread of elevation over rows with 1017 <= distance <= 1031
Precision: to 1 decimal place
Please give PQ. 1.6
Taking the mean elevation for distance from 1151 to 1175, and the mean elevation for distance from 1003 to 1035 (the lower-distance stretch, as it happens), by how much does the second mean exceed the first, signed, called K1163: -0.5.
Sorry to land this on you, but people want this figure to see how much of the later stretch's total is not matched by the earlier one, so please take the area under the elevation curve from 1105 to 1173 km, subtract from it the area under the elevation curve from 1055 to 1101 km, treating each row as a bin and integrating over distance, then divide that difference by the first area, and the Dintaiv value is 0.45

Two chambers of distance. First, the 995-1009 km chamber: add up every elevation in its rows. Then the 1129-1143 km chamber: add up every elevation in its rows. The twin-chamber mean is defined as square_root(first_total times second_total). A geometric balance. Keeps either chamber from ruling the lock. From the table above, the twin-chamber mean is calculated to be 83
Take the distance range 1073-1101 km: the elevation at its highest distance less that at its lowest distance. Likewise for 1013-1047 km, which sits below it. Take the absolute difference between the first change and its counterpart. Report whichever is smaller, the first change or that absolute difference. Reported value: -2.8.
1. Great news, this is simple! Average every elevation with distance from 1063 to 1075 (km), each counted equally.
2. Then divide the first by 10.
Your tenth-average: 1.12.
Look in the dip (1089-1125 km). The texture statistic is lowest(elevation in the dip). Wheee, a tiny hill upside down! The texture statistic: 6.639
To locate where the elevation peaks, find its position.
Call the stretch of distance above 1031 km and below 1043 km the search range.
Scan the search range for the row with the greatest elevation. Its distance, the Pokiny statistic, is 1042.0 km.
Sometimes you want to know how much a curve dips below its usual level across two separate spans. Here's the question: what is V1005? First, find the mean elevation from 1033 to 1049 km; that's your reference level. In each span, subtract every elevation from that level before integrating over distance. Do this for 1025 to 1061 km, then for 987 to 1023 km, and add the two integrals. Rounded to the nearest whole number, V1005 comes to 34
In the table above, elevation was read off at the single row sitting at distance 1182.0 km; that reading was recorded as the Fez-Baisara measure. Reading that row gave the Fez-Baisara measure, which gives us 12.01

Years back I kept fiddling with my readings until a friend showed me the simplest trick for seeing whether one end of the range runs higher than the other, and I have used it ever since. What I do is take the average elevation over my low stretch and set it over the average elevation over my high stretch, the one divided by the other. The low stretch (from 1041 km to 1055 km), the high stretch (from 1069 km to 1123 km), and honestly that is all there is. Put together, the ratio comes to 1.3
